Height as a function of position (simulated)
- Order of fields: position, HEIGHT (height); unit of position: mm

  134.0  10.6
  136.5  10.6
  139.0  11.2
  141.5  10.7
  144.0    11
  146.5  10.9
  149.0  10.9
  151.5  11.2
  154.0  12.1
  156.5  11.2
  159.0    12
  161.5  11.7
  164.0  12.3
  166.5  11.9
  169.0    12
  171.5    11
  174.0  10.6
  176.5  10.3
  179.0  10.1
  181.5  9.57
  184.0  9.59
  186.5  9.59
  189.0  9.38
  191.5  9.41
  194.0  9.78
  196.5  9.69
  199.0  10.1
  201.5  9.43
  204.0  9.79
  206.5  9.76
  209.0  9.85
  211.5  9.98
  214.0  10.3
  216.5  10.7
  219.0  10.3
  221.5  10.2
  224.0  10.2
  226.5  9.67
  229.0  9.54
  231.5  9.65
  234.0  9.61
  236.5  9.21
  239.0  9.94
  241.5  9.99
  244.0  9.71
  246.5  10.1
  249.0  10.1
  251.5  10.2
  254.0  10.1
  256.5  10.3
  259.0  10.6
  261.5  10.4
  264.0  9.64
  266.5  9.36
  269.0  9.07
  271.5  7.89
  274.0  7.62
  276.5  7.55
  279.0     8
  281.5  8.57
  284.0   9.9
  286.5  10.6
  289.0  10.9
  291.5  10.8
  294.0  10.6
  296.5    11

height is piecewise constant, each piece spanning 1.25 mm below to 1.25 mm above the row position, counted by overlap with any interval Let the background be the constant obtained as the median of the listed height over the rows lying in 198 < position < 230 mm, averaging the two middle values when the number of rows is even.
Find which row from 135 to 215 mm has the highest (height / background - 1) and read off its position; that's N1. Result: 164.0 mm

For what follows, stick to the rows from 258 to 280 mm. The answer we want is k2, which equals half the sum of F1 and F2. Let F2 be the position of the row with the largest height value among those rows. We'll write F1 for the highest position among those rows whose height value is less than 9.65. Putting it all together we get 269.0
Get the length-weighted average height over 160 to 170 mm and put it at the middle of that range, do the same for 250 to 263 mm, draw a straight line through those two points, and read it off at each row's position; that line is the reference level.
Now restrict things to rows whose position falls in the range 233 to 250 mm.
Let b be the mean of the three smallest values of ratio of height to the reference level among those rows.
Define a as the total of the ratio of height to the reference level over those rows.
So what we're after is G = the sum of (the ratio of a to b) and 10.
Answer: 17.3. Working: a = 6.5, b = 0.894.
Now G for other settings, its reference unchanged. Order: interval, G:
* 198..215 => 17.2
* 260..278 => 17.9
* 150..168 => 17.3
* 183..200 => 17.2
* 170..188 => 17.3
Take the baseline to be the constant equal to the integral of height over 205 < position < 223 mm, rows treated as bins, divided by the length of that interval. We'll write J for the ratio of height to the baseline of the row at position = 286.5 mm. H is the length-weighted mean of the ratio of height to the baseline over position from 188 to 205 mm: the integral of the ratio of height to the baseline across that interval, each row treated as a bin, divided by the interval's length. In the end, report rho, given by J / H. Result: 1.1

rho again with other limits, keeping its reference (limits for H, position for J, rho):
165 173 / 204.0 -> 0.8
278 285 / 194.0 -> 1.1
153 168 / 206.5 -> 0.8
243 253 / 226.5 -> 1.0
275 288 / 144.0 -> 1.2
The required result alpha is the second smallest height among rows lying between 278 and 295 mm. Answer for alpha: 8.57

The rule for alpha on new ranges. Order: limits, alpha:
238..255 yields 9.94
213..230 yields 9.67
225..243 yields 9.54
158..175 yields 11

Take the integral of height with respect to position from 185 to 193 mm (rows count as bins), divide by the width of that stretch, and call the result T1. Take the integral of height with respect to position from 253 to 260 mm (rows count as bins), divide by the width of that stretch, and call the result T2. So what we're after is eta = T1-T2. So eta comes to -0.9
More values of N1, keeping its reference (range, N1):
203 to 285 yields 216.5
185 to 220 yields 216.5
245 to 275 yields 259.0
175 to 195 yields 176.5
